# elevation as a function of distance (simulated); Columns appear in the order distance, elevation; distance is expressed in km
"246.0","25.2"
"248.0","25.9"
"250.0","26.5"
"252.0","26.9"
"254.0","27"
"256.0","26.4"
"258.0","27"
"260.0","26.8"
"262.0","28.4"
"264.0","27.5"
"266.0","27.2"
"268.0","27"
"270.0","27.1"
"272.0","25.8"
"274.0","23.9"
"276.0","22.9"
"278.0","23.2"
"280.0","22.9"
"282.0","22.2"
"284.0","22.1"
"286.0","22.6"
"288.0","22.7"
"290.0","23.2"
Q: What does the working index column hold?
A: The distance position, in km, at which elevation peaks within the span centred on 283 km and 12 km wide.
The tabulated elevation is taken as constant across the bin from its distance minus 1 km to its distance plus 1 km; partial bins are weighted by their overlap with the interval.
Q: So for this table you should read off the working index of 278.0 km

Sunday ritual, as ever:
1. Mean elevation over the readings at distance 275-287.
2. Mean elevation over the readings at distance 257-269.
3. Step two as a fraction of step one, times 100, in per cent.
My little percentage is 121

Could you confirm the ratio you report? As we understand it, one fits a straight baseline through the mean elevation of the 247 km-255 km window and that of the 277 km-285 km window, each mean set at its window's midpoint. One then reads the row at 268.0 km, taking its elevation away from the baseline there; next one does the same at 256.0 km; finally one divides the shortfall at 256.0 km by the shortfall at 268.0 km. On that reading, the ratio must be 0.18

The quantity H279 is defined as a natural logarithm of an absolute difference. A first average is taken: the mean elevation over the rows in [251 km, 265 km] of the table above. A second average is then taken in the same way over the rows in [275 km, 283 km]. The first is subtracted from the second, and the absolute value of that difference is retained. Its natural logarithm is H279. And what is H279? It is 1.5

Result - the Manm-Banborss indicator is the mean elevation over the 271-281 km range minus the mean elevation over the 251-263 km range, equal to -3.3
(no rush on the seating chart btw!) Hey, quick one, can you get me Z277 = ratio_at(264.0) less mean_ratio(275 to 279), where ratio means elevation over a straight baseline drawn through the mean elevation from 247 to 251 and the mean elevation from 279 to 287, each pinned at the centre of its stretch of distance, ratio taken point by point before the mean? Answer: 0.12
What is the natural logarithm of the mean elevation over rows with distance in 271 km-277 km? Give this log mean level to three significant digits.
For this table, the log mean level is 3.19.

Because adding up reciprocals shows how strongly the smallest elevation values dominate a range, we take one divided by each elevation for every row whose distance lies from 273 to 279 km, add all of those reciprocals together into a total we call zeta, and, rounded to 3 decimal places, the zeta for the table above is 0.129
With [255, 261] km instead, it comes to 0.112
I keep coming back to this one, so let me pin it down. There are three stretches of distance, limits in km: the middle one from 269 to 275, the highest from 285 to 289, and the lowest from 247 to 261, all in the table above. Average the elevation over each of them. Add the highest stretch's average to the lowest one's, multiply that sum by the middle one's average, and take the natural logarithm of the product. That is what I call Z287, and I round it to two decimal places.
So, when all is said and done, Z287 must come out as 7.14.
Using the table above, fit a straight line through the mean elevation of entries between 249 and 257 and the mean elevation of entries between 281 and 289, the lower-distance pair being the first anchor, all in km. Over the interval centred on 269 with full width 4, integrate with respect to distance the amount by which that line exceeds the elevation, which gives -10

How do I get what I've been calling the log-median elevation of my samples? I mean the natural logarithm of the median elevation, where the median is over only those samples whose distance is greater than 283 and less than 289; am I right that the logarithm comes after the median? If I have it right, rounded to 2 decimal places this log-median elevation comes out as 3.12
